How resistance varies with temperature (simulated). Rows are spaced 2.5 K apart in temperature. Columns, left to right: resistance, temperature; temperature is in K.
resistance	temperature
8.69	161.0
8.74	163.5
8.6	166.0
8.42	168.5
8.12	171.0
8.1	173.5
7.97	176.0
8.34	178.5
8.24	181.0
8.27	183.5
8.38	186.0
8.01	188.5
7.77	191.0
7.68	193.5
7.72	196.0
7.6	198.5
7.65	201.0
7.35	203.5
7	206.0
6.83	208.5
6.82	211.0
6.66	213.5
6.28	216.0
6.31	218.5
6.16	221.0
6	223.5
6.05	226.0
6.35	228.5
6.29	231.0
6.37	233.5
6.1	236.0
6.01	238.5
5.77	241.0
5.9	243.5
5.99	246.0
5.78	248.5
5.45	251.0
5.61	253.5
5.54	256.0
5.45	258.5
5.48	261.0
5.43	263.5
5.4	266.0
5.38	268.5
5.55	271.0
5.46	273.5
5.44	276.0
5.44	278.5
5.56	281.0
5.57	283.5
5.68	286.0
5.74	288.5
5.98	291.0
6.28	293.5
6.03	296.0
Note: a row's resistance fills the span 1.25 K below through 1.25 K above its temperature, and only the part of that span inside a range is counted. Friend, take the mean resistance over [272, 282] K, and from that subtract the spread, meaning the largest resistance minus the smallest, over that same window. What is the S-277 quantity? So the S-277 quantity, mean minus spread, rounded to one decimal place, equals 5.4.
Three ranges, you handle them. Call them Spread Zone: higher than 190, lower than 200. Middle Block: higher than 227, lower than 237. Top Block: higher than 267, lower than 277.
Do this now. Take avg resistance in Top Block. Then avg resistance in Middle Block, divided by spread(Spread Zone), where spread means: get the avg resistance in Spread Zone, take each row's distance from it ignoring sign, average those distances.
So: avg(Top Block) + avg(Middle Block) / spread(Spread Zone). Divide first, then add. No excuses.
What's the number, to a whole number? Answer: 125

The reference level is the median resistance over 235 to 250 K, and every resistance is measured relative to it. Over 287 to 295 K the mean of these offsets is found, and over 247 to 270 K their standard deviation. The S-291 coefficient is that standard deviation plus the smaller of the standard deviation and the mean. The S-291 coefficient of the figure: 0.2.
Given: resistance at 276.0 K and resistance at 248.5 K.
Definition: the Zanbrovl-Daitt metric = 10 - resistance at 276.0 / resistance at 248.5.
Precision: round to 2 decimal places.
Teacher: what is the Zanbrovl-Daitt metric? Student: 9.06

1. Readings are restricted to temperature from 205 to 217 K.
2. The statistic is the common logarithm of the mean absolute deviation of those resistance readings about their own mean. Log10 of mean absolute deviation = -0.70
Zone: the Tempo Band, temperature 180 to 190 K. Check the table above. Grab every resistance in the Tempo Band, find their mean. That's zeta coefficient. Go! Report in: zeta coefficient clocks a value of 8.2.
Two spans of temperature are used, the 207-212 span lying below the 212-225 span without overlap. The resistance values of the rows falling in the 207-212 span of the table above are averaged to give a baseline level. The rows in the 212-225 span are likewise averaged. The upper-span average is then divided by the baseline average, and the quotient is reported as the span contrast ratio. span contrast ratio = 0.92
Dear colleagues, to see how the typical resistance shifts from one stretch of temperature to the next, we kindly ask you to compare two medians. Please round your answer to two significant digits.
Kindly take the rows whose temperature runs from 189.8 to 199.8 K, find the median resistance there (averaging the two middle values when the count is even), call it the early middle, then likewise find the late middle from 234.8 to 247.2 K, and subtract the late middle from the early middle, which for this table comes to 1.7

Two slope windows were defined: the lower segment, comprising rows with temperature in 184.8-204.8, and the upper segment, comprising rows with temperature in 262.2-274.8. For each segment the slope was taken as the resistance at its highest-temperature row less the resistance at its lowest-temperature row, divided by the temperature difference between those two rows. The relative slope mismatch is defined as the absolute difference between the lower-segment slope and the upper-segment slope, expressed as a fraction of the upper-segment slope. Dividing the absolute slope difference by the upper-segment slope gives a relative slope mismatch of 21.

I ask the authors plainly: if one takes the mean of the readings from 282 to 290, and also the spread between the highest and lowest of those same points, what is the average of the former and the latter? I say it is 2.92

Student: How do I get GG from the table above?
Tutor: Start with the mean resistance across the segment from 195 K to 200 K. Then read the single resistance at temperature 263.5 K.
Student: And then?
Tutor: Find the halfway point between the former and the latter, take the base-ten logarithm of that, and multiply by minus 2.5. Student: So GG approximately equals -2.04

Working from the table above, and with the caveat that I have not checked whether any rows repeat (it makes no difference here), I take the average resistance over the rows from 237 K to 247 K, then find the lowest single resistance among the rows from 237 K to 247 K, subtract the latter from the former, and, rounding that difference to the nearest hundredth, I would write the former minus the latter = 0.15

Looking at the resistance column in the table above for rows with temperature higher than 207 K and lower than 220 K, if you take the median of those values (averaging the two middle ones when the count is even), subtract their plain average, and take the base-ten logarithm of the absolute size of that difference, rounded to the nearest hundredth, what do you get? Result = -1.10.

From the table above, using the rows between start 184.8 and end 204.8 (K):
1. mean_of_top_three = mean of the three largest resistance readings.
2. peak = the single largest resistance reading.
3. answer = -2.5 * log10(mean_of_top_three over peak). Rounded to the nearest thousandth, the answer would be 0.043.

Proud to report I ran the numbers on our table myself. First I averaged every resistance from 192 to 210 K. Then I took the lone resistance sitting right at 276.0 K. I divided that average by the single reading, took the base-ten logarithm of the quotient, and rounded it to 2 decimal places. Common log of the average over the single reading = 0.13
